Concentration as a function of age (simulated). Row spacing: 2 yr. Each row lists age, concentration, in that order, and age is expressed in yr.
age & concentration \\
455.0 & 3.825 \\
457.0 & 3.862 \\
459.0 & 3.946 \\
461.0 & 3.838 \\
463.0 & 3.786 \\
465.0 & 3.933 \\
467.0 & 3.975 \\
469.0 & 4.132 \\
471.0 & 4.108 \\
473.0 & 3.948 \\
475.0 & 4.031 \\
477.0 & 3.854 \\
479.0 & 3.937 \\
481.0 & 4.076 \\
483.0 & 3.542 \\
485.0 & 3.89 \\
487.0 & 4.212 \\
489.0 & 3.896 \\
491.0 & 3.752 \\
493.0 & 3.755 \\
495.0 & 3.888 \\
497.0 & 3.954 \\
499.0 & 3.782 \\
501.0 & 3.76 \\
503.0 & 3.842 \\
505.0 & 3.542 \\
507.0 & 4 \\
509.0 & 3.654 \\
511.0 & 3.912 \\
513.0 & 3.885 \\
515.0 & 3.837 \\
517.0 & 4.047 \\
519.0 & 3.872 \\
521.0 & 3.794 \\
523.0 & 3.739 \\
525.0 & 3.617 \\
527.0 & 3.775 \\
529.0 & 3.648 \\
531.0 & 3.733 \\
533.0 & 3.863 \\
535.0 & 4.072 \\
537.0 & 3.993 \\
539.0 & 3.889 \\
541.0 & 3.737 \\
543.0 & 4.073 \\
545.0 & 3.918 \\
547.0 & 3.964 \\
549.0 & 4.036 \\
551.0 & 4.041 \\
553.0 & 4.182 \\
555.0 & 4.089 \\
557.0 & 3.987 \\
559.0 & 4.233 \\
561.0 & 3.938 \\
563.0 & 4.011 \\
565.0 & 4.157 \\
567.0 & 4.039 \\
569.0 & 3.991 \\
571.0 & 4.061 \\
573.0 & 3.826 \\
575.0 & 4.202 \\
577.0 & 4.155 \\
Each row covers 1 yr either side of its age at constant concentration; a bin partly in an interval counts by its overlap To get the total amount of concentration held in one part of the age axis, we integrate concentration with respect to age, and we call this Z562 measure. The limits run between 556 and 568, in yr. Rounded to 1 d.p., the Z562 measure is 48.7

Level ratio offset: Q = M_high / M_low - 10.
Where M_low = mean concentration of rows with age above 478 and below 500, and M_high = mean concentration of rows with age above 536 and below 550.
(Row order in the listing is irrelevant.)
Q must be -8.98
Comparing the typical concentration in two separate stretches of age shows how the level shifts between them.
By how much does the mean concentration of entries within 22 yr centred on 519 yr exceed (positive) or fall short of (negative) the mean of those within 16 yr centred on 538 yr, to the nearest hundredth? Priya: -0.11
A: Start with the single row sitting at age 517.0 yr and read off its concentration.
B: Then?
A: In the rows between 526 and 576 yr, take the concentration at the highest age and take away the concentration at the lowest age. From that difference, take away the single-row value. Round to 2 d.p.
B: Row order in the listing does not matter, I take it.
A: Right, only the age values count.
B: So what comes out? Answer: -3.62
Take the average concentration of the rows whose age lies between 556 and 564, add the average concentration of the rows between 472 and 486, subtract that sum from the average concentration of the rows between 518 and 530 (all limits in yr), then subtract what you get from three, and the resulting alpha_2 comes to 7.20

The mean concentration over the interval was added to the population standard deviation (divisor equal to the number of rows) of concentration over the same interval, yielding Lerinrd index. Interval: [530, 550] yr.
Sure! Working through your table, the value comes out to 4.05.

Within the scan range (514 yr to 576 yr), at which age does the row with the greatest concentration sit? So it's 559.0 yr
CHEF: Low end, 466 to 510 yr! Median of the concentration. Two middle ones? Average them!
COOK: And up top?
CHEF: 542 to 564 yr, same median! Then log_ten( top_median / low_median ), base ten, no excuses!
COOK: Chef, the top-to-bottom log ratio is 0.0157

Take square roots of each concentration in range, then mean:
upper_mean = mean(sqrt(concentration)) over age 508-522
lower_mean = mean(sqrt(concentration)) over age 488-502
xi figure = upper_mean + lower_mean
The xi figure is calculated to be 3.92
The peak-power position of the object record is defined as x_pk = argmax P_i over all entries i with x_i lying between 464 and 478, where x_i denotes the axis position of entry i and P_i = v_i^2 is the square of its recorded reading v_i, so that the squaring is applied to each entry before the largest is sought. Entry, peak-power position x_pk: 469.0 yr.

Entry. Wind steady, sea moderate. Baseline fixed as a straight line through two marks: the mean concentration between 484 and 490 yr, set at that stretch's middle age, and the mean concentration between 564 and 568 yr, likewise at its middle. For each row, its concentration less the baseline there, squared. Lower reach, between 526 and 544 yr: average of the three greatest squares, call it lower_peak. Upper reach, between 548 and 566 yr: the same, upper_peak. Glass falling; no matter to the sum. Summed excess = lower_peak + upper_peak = 0.143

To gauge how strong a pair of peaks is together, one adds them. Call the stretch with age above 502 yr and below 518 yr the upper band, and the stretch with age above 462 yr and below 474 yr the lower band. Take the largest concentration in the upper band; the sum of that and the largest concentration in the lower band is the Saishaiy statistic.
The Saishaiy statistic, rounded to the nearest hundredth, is 8.18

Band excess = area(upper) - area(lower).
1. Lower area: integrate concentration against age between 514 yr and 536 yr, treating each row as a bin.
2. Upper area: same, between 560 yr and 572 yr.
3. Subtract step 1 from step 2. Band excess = -36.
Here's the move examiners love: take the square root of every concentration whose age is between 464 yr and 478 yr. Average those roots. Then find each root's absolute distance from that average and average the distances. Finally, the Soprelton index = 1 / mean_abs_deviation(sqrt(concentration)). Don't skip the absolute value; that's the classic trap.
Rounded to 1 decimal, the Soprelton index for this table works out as 50.2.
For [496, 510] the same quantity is 32.1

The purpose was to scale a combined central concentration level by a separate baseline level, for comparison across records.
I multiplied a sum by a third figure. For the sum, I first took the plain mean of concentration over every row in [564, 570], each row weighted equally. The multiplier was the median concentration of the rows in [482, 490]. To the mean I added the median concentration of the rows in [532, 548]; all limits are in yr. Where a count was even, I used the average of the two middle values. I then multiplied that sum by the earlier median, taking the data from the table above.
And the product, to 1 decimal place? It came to 31.2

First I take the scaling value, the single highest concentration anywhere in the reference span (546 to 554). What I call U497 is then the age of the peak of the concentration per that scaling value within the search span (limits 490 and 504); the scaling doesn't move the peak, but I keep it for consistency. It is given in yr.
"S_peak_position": 497.0 yr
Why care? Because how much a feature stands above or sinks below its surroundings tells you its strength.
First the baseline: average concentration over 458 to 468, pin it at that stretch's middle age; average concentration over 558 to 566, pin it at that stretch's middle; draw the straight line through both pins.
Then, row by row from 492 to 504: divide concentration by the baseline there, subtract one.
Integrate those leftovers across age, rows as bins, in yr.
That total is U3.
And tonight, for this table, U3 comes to -0.40 yr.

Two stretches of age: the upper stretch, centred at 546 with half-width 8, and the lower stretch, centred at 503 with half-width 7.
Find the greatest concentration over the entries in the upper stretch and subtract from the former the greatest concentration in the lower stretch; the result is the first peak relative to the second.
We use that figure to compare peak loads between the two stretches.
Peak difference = 0.18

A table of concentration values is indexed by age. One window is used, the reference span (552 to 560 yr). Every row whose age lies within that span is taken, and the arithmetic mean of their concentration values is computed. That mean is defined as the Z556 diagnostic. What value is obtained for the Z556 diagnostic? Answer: 4.12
